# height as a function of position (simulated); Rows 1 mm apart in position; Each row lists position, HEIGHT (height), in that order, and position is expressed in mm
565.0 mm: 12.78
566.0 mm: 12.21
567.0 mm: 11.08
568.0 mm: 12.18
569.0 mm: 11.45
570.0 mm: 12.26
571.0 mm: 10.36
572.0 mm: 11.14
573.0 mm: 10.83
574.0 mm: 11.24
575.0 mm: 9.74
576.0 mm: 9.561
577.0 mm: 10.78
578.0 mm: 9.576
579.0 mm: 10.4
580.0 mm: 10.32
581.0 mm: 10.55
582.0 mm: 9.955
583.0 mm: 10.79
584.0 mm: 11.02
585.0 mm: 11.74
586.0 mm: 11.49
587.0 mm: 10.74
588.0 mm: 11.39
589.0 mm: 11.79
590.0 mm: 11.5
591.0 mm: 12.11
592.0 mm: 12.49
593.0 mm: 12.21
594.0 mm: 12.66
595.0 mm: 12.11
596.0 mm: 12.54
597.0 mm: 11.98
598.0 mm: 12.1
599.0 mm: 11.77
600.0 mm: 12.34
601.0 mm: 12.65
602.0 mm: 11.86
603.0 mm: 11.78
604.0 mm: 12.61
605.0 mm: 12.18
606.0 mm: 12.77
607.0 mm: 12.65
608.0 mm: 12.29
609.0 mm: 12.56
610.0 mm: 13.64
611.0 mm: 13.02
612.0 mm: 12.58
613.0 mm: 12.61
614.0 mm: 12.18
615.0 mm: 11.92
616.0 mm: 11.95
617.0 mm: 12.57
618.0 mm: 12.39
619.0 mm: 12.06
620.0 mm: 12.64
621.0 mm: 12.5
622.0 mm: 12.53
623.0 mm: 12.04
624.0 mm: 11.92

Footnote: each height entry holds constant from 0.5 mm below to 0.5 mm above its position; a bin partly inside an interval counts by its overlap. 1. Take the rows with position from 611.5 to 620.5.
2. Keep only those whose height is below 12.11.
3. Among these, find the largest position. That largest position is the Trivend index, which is 619.0 mm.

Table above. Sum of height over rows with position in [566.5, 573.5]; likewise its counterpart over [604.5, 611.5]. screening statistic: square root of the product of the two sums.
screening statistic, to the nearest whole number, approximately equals 84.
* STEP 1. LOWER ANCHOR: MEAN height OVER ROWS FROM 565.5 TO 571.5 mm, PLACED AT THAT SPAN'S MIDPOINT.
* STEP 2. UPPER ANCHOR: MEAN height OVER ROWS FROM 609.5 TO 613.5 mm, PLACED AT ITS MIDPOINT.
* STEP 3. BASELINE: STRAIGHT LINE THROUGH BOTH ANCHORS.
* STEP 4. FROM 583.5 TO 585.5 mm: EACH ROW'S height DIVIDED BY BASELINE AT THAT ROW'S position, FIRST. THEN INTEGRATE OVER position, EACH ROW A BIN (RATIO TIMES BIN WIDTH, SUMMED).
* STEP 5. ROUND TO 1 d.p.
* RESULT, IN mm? 1.9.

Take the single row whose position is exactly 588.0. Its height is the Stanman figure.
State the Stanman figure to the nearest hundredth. 11.39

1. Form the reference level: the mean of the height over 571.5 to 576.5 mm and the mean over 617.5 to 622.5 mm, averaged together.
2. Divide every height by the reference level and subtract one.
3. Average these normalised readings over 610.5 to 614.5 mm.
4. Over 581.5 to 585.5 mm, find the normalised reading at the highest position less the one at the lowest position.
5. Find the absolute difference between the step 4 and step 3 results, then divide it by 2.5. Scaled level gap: 0.023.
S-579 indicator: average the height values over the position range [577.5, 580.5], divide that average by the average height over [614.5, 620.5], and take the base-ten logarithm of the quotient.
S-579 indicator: -0.08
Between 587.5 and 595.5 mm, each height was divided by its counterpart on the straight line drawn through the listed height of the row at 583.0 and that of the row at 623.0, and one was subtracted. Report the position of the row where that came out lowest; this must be 588.0 mm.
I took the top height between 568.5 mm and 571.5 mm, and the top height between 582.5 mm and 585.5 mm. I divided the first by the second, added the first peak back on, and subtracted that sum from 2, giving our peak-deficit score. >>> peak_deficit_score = -11.3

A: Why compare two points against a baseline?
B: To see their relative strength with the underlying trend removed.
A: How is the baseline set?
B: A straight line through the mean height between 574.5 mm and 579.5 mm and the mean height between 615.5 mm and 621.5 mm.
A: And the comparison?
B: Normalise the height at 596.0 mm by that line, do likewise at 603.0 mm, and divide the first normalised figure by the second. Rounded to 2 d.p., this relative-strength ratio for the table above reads 1.10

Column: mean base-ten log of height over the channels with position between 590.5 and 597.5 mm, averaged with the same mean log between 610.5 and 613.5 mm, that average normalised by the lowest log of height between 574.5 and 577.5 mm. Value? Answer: 1.12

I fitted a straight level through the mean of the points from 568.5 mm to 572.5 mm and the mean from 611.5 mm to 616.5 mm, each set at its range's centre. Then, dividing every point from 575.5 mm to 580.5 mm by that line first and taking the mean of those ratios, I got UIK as 0.88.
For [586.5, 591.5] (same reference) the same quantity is 0.98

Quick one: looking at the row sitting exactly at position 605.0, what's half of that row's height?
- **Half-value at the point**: 6.09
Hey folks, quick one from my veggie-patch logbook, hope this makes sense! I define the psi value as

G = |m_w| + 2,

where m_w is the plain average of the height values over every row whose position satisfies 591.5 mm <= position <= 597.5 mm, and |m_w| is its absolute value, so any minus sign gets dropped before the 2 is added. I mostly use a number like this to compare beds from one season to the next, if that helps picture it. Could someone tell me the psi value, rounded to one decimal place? 14.3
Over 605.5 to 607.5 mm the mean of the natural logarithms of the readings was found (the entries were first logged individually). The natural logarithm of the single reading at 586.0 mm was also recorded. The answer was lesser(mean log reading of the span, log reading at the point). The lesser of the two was 2.44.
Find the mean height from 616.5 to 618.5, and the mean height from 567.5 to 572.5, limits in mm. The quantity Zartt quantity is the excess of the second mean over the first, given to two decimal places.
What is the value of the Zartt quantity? -1.00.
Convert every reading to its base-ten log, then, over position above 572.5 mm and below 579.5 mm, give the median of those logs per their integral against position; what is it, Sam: 0.144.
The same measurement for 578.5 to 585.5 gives 0.142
